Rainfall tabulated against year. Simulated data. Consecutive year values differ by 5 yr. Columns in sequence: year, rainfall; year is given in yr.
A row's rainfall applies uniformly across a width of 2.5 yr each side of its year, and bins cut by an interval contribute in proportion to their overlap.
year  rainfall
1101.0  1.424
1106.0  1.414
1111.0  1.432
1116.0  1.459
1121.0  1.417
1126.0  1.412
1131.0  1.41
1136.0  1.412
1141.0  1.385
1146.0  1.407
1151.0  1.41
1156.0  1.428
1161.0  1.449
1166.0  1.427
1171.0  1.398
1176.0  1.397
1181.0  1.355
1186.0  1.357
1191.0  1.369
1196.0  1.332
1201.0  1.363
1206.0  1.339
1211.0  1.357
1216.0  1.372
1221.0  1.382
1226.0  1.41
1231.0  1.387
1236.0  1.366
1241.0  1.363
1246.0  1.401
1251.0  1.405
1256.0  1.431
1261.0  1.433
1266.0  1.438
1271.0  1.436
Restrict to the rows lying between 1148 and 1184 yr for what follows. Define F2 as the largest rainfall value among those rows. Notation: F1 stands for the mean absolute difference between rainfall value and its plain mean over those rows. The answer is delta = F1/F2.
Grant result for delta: 0.0153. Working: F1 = 0.022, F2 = 1.449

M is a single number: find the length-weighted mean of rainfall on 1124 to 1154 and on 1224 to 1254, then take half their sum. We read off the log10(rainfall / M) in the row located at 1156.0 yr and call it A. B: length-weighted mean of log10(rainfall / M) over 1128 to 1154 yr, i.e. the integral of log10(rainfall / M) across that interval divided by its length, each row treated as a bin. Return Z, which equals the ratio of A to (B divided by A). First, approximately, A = 0.009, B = 0.002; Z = 0.04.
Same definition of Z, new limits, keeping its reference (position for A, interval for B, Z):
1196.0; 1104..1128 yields 0.05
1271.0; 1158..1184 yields 0.07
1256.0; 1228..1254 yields -0.03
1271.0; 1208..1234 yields -0.03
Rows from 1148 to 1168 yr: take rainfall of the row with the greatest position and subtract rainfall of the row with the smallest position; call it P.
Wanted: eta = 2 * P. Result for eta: 0.03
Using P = 0.017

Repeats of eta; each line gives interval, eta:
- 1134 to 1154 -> 0.00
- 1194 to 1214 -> 0.05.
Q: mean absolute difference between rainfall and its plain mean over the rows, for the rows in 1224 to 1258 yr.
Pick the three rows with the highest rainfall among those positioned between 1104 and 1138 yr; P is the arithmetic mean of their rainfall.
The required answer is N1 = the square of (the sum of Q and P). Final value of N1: 2.118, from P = 1.44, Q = 0.0195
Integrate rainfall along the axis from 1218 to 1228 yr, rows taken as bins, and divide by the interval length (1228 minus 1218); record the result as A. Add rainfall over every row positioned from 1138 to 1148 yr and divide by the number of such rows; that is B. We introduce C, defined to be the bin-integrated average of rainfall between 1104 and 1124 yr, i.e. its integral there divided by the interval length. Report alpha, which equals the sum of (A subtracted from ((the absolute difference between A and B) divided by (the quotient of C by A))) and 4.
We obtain 2.61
